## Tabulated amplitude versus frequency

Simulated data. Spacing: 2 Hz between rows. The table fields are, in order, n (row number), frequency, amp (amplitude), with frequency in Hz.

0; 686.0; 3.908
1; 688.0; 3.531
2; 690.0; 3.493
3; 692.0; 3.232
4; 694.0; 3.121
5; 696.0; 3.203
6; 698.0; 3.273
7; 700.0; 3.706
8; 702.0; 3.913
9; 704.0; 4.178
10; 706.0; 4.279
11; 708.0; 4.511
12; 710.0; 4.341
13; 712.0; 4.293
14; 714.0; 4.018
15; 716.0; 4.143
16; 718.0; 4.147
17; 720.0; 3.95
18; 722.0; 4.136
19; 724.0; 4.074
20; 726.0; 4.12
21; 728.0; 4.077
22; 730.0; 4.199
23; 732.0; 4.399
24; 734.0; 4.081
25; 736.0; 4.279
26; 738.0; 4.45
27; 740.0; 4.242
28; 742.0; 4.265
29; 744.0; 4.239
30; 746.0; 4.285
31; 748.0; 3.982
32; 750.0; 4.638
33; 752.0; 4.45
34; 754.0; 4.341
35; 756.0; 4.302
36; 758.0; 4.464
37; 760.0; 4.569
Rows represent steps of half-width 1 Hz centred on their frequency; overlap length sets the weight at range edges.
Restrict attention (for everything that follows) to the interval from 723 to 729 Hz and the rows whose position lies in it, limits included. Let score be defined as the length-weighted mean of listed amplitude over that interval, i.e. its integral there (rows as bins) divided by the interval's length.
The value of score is 4.09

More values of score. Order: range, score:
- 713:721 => 4.06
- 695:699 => 3.24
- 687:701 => 3.37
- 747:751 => 4.31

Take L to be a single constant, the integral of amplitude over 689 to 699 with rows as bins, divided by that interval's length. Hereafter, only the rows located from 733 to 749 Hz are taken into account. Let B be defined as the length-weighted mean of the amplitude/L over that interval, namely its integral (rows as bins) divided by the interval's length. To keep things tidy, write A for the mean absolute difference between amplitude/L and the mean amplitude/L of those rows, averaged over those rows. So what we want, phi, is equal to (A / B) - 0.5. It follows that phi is -0.477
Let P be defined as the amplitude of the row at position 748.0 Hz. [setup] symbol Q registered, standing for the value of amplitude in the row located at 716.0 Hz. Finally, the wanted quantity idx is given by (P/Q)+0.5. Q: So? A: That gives 1.46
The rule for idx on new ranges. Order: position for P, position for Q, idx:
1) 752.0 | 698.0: 1.86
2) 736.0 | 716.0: 1.53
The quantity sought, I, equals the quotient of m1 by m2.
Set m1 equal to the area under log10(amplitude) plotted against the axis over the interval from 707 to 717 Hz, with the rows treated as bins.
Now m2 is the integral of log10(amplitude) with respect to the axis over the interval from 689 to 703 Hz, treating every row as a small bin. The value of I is 0.84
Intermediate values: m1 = 6.3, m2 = 7.5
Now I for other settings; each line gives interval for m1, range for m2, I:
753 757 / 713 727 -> 0.30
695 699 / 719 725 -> 0.56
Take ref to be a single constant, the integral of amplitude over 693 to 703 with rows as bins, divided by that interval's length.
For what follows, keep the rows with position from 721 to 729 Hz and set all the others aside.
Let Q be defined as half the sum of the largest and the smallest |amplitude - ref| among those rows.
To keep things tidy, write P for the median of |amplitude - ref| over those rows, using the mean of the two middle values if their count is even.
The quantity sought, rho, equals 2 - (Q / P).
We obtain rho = 0.99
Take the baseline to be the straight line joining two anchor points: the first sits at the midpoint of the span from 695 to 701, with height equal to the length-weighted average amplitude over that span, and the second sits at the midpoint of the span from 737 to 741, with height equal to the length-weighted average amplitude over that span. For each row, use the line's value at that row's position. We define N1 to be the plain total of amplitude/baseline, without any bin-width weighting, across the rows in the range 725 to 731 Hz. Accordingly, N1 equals 3.03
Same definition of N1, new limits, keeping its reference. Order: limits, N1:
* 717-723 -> 3.13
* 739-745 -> 2.89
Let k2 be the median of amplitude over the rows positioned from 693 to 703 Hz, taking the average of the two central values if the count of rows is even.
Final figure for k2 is 3.27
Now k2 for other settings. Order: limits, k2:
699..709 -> 4.18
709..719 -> 4.15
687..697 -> 3.23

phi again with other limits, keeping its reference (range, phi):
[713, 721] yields -0.480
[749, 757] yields -0.475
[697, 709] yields -0.413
